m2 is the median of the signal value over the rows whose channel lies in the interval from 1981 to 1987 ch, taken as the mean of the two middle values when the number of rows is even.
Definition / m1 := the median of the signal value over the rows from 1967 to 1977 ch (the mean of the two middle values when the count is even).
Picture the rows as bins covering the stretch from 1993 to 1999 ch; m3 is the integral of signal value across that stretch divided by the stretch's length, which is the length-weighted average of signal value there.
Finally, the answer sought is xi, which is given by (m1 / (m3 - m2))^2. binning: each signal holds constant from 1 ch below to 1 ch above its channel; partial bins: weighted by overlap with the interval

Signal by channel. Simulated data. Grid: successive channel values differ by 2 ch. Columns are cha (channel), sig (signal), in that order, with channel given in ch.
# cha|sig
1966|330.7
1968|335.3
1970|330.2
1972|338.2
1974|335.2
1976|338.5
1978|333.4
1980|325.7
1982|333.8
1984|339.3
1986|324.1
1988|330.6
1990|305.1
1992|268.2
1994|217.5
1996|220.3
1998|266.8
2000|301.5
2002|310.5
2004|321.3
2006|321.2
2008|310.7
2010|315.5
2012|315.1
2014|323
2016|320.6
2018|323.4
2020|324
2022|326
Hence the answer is 11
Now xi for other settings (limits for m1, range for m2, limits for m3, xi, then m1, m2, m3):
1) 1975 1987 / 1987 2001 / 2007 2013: 54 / 334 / 268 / 314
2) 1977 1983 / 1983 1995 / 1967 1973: 279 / 333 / 315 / 335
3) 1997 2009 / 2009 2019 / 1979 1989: 946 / 311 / 321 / 331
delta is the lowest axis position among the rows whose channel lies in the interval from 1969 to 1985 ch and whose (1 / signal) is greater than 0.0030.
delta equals 1970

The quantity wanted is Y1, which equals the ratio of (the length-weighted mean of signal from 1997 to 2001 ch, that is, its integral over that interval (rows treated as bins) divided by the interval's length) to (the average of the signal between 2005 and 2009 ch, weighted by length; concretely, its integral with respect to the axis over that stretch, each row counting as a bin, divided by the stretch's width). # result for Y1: 0.90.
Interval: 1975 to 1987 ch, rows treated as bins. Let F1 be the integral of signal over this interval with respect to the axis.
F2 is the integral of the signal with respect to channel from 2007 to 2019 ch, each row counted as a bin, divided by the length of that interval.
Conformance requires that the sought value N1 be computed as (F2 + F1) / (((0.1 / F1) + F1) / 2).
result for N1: 2.16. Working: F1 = 3990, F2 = 318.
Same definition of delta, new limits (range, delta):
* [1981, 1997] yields 1986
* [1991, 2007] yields 1992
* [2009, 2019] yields 2010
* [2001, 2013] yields 2002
